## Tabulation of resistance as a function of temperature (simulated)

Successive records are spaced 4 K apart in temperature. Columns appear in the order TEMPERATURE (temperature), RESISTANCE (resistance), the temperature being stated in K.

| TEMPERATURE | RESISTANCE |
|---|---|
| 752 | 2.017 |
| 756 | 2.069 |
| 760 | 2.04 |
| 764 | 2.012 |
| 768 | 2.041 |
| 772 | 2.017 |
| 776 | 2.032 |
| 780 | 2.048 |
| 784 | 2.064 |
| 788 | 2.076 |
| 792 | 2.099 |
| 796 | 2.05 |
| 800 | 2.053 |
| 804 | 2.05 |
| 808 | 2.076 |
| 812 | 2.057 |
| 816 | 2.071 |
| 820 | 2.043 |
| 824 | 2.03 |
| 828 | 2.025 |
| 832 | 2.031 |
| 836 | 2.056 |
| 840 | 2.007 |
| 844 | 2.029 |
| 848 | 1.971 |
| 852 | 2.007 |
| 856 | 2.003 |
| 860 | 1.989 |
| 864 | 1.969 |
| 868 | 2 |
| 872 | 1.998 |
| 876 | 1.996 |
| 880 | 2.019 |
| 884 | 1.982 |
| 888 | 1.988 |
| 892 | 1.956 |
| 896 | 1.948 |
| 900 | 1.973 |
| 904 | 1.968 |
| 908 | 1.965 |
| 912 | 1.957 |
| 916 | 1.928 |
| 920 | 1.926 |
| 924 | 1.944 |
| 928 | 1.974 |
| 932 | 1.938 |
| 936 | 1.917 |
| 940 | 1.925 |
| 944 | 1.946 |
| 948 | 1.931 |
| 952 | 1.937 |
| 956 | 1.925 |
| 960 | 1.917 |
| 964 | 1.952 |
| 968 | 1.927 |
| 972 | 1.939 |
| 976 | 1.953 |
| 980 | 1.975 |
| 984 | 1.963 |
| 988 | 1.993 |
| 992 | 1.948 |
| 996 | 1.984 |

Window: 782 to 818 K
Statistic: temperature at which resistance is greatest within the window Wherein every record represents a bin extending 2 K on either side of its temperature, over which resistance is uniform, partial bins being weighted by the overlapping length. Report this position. 792 K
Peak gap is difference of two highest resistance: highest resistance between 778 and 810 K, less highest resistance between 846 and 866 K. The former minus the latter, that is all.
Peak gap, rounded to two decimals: 0.09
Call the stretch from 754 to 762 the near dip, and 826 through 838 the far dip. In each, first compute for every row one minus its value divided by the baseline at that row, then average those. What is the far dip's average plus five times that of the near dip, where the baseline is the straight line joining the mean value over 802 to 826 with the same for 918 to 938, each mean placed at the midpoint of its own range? 0.13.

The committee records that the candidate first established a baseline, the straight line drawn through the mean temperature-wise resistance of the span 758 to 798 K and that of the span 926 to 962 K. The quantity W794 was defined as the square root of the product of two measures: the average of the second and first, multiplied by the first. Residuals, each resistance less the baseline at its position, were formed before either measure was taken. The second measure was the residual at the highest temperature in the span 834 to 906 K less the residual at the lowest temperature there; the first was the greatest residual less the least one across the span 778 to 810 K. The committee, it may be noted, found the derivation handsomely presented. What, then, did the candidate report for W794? 0.023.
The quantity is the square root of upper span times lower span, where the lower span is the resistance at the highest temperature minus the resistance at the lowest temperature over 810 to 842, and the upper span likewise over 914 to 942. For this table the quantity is 0.012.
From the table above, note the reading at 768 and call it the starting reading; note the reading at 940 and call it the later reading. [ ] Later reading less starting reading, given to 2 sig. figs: -0.12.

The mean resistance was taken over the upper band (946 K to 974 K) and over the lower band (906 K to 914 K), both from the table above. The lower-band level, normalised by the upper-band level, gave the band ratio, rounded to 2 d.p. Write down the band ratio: 1.01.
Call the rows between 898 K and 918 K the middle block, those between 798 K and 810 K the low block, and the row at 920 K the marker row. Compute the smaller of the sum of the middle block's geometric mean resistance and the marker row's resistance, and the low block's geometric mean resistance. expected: 2.06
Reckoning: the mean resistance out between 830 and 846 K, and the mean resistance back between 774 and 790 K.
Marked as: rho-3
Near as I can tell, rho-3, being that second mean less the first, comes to 0.02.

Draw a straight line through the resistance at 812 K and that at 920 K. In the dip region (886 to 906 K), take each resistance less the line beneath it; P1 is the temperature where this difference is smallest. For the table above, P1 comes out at 896 K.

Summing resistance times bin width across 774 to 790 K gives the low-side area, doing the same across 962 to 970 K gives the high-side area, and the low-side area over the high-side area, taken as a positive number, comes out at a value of 2.1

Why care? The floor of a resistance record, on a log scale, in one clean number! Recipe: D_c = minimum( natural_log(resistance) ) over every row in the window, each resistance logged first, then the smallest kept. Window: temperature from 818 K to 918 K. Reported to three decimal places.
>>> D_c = 0.656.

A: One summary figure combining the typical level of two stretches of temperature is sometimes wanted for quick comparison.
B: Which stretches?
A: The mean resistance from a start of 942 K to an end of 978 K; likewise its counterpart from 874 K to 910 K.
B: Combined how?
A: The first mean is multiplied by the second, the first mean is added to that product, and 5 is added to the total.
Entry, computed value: 10.8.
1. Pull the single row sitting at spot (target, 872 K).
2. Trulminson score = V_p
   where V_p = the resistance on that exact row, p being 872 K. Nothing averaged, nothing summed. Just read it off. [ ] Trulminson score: 1.998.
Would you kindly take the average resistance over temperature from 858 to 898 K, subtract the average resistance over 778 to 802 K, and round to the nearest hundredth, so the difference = -0.08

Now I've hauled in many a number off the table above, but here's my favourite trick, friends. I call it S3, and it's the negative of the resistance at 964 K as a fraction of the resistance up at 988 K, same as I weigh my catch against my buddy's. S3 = -0.98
